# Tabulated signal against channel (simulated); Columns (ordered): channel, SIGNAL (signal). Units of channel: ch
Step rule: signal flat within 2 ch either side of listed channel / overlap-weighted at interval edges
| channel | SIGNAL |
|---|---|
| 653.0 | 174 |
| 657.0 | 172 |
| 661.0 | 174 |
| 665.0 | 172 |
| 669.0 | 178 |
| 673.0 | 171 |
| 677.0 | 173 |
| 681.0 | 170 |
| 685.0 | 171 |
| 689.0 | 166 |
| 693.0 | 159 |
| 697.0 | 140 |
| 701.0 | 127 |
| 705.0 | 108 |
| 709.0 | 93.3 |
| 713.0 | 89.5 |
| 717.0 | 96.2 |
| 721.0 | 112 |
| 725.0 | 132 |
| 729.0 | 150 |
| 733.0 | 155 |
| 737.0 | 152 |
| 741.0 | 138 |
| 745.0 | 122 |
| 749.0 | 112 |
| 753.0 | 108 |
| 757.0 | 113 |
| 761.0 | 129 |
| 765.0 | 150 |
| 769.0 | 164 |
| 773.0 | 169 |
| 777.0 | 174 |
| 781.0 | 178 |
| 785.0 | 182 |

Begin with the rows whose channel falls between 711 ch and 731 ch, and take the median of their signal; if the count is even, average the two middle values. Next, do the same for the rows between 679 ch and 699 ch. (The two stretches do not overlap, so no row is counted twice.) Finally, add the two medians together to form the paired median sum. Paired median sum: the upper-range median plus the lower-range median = 278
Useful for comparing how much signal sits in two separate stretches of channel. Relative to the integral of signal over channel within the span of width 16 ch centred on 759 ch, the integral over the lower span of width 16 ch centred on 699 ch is 1.07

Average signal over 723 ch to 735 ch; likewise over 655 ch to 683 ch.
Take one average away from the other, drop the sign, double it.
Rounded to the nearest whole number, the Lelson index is 54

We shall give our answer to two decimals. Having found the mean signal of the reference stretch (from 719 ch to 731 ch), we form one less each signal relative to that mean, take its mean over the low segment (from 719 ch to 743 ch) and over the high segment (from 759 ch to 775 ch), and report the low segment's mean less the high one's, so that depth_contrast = 0.10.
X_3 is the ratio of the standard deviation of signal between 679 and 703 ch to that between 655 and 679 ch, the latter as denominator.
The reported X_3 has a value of 7.2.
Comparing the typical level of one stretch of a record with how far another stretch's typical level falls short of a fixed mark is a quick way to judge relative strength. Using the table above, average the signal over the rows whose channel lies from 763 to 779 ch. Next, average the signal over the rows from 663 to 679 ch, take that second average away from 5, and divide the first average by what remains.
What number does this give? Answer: -1.0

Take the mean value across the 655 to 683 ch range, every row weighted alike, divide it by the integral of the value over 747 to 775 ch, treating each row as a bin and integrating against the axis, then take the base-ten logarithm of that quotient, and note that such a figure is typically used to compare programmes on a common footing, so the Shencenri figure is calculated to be -1.34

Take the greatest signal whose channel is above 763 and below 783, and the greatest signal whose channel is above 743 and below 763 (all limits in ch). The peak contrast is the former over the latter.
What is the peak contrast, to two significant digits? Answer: 1.4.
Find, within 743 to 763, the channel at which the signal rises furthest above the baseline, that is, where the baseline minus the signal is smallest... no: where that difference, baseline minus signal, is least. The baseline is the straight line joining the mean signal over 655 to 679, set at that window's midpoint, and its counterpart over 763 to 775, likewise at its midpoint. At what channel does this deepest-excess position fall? 761.0 ch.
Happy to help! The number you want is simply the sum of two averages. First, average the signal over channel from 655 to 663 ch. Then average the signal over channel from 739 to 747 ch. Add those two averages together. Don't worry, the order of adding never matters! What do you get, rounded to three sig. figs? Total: 303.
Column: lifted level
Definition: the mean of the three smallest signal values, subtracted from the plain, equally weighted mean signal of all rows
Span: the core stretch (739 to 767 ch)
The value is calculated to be 14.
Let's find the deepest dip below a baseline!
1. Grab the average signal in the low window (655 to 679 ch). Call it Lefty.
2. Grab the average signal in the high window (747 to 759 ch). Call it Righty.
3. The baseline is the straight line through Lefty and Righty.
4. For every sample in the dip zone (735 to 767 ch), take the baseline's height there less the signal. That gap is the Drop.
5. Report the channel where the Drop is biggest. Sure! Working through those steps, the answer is 753.0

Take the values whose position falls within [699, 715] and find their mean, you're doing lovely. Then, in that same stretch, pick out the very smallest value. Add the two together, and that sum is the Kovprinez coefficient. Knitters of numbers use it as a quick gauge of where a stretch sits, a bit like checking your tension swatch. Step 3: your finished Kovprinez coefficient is 194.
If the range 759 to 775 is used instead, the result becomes 282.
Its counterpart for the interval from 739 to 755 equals 228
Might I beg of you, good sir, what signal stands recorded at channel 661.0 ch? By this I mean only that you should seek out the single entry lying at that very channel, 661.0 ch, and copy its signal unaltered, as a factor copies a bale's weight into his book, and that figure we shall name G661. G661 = 174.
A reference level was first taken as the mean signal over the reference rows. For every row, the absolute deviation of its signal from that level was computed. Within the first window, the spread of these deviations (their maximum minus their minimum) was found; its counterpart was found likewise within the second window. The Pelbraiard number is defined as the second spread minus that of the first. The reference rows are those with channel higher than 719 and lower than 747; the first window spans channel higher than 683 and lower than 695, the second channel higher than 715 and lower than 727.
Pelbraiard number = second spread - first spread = 24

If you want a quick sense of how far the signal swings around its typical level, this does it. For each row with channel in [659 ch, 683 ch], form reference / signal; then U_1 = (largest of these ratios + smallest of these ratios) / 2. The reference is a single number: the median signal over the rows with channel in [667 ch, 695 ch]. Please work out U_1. 0.98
